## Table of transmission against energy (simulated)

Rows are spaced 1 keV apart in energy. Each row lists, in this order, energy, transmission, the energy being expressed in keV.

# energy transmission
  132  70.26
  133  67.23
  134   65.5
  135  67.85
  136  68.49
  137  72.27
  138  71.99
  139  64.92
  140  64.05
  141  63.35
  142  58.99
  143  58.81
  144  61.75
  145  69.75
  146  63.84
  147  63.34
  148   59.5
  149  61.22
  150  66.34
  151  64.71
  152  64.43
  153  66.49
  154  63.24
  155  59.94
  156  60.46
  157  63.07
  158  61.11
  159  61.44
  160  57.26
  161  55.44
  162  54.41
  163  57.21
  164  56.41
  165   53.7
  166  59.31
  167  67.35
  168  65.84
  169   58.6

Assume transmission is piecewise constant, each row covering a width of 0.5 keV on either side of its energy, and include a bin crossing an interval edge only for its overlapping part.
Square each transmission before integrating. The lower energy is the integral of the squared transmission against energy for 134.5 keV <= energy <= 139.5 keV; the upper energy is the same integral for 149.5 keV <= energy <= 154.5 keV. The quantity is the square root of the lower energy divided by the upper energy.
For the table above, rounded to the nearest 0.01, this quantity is 1.06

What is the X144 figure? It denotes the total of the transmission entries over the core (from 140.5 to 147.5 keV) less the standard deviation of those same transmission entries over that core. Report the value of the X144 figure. 436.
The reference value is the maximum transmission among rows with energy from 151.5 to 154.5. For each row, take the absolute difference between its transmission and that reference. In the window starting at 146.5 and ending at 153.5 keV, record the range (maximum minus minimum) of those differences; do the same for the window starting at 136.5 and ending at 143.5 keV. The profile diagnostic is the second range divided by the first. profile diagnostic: 0.87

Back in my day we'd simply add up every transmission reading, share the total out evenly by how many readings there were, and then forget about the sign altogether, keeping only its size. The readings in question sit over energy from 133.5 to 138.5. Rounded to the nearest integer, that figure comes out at 69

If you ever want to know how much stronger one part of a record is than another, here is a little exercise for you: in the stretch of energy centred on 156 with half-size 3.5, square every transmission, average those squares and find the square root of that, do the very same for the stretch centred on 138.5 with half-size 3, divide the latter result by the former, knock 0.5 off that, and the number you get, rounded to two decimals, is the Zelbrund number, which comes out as 0.59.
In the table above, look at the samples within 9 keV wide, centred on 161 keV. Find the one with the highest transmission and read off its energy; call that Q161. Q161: 157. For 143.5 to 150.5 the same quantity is 145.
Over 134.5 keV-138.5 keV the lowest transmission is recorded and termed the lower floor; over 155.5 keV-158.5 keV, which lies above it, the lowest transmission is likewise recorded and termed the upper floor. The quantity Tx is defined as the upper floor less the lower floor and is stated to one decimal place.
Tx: -7.4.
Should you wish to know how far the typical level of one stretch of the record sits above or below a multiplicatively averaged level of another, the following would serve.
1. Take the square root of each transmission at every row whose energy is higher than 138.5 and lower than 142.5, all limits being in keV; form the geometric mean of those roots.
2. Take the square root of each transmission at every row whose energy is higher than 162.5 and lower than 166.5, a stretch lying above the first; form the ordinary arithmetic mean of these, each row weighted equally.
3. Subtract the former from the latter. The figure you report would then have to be -0.40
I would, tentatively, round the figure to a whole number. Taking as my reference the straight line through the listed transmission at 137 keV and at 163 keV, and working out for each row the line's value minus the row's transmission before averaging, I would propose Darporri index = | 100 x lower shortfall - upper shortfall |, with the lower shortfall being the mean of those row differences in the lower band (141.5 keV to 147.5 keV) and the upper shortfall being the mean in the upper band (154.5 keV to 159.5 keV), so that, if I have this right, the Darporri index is 518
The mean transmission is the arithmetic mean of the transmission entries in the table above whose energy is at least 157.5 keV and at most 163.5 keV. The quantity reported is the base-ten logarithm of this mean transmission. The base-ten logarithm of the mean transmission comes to 1.762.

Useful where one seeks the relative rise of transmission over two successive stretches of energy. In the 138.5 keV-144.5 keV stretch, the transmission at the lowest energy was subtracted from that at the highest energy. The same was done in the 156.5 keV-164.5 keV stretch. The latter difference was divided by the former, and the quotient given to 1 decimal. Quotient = 2.1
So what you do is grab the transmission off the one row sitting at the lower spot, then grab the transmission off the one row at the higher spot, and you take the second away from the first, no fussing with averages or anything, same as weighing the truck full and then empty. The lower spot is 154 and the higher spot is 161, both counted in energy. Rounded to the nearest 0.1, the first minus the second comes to 7.8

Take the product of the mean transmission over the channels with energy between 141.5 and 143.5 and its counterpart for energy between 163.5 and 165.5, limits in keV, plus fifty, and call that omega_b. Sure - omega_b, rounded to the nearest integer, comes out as 3293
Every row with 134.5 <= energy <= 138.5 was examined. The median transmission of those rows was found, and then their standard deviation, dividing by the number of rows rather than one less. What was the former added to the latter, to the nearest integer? 72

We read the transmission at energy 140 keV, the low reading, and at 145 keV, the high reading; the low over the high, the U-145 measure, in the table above 0.92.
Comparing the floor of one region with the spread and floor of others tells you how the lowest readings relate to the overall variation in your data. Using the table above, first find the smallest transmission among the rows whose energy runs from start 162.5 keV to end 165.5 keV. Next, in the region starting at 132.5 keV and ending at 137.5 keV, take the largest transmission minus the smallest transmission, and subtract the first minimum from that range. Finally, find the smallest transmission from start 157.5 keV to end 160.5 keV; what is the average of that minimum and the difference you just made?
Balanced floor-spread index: 5.2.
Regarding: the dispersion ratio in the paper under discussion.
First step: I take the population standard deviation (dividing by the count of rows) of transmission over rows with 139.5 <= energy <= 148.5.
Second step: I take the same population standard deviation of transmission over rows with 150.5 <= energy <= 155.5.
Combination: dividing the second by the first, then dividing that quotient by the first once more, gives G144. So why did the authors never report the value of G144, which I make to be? 0.21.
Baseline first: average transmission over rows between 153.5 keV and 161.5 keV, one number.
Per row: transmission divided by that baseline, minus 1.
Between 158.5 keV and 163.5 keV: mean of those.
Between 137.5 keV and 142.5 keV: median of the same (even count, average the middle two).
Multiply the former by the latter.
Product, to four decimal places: -0.0032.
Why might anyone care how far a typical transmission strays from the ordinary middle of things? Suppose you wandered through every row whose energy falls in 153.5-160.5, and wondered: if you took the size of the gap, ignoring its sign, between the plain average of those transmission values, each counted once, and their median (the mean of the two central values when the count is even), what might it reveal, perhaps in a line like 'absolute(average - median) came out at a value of 0.18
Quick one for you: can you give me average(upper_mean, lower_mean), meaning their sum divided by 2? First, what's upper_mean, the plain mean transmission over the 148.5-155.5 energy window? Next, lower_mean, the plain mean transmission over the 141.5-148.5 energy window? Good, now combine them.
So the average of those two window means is 63.0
